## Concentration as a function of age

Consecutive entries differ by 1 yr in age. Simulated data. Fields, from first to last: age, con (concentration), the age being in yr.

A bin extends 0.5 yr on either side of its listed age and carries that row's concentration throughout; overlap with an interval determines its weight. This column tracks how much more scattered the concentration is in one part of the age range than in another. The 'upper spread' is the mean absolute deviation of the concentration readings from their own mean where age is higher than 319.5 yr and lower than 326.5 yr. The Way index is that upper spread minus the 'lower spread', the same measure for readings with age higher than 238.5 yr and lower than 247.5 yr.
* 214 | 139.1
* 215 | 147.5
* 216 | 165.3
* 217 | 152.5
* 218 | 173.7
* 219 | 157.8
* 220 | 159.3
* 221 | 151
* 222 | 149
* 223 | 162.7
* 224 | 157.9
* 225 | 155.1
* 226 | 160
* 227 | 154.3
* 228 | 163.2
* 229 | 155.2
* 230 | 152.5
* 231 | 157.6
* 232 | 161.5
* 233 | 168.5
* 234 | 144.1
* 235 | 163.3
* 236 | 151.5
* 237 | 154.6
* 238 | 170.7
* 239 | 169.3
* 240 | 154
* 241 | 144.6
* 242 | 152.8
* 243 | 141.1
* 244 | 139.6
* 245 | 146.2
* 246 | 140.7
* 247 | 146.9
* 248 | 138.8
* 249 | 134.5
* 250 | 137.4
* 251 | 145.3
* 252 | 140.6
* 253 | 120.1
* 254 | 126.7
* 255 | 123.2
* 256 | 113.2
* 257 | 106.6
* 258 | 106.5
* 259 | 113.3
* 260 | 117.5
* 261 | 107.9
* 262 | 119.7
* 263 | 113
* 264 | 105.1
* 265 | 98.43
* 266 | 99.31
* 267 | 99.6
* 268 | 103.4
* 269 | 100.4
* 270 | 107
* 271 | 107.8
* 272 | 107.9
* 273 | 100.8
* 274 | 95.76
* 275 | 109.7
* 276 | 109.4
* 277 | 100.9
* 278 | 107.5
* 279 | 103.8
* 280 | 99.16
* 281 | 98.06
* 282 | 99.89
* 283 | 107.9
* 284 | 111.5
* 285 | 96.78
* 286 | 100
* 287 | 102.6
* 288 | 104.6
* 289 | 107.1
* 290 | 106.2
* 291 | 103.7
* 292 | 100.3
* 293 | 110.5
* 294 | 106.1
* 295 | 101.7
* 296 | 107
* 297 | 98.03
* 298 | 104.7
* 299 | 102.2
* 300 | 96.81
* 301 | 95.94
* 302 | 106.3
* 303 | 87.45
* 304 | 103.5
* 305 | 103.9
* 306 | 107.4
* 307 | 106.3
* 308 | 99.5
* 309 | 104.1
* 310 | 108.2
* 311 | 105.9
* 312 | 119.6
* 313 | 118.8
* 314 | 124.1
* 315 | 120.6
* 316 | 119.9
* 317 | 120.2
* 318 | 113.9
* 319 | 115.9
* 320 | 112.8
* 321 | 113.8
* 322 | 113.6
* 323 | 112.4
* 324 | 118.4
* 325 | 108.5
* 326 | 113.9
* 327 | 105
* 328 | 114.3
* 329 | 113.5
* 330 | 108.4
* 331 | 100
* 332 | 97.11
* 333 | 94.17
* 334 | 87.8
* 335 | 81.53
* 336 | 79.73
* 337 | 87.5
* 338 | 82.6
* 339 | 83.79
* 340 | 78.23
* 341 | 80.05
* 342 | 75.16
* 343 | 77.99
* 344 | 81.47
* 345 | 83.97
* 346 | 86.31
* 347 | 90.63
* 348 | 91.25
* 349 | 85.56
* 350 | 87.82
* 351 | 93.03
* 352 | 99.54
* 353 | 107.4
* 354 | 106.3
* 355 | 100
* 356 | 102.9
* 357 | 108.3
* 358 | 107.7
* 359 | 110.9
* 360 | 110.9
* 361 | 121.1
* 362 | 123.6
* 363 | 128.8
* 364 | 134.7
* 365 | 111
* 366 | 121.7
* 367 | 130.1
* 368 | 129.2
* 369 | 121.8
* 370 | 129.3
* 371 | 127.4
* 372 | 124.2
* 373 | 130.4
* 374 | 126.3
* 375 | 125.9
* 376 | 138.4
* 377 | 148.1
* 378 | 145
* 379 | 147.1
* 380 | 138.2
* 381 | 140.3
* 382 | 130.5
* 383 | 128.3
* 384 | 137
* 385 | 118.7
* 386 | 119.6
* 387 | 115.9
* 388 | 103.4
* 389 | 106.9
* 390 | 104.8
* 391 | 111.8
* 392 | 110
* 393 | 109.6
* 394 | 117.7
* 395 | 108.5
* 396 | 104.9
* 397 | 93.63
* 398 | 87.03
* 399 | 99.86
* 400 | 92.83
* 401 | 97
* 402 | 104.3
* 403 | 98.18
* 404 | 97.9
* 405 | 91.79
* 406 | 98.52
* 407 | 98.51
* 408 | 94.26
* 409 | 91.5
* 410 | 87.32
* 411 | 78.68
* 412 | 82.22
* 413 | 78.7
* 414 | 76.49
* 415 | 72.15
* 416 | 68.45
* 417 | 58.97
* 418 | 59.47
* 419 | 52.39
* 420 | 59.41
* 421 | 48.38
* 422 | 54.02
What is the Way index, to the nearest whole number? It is -5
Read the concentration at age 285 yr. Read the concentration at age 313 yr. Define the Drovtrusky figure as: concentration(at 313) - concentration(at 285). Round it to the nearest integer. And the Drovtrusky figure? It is 22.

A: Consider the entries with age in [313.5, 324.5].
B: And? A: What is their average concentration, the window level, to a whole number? 117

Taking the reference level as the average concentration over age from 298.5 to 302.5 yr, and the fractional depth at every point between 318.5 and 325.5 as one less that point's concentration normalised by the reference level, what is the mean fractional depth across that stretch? -0.13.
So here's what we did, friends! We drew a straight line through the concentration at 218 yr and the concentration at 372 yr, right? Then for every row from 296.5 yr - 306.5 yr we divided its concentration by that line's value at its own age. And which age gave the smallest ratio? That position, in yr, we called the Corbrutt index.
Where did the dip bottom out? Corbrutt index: 303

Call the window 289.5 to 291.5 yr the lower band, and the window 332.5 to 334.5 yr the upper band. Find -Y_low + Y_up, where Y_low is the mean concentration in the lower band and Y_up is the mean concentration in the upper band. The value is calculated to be -14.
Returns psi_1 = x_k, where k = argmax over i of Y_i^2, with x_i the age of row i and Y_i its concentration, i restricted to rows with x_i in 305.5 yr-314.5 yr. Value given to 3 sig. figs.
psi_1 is 314 yr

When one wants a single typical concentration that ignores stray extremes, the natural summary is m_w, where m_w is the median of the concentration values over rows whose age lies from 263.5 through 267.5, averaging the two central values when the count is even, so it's 99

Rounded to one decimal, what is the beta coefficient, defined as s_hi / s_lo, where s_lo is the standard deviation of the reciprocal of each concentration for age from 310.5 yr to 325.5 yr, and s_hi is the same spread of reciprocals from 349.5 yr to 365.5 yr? 2.8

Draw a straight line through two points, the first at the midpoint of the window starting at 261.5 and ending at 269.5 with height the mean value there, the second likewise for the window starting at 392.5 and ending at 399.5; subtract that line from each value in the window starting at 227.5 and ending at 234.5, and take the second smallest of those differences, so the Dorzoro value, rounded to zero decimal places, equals 47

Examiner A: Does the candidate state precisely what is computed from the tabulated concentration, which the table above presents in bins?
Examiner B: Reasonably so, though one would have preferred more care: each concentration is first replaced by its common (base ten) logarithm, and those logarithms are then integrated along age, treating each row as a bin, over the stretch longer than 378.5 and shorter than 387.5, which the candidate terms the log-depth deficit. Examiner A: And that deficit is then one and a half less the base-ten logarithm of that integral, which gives 0.221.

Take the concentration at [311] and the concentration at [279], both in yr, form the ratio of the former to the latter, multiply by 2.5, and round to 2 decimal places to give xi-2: 2.55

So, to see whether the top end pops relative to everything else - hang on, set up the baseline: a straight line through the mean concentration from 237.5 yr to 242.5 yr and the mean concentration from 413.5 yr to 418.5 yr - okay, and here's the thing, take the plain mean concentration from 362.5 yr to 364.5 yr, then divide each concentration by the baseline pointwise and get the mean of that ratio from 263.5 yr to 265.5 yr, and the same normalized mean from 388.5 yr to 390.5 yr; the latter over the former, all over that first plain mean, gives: 0.0142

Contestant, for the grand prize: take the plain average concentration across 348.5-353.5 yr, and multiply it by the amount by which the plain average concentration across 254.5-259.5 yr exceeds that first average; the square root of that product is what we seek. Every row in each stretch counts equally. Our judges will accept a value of 41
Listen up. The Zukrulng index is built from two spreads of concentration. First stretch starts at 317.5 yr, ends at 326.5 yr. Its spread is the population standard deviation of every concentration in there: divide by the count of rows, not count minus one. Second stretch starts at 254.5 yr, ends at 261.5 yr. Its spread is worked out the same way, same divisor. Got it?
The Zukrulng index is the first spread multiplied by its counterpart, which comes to 14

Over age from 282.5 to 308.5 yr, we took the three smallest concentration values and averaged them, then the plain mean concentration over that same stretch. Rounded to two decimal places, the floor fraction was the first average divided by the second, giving 0.91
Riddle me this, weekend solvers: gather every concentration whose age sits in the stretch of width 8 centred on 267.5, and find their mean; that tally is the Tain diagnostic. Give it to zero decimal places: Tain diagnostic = 103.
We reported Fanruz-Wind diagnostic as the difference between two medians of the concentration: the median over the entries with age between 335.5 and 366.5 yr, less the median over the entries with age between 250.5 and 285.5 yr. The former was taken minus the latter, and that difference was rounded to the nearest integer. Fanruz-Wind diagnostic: -14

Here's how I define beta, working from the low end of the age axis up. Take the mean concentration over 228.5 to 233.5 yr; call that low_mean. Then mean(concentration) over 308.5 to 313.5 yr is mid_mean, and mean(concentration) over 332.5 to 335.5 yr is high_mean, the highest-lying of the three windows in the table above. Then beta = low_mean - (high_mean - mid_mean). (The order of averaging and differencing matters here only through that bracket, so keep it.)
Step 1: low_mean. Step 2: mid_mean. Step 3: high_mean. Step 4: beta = 183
